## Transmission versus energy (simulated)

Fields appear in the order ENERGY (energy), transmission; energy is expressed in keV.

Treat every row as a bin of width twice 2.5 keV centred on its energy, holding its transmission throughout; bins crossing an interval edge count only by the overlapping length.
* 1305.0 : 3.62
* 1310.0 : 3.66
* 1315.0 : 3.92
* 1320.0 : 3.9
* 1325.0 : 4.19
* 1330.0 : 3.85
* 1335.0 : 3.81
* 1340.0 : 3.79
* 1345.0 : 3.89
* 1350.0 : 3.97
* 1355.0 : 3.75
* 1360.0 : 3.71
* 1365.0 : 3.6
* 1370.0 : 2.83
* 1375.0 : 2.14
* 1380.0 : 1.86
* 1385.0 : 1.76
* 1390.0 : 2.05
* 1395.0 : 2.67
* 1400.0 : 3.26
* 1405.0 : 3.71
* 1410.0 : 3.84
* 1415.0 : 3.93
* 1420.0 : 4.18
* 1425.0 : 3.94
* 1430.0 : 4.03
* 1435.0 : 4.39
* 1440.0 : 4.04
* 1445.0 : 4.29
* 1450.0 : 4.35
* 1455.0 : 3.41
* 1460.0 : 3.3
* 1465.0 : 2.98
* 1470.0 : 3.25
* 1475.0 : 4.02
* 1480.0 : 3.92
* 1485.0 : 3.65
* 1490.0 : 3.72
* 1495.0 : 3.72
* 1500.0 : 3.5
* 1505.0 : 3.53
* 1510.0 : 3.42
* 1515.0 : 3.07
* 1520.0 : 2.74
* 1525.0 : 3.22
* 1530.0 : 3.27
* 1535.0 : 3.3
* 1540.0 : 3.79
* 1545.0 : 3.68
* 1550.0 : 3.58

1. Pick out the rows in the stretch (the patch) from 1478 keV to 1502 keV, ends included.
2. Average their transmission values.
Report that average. 3.7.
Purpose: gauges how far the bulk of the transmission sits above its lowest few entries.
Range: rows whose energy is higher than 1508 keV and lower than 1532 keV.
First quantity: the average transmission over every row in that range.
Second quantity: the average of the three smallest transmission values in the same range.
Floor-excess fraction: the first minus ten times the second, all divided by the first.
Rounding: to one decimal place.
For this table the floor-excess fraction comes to -8.6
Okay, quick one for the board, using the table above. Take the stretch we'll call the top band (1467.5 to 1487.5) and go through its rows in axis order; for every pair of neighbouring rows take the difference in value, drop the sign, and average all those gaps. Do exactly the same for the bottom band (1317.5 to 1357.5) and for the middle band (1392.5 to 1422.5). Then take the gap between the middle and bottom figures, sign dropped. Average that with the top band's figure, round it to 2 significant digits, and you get 0.26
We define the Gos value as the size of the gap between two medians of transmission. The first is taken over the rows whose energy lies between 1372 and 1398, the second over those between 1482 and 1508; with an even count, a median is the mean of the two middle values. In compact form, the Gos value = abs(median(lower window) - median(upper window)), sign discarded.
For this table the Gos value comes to 1.6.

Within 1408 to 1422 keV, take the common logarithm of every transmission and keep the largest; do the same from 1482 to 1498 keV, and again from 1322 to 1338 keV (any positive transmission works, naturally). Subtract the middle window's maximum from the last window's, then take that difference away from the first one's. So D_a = 0.570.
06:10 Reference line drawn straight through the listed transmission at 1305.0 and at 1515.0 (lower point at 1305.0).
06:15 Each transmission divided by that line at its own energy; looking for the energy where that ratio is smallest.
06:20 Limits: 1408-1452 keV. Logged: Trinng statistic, 1410.0 keV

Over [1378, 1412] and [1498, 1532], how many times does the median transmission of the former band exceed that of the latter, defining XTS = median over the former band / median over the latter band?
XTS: 0.82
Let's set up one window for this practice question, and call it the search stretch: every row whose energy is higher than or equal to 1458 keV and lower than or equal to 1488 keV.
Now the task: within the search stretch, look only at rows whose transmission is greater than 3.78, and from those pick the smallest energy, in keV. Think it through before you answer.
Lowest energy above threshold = 1475.0 keV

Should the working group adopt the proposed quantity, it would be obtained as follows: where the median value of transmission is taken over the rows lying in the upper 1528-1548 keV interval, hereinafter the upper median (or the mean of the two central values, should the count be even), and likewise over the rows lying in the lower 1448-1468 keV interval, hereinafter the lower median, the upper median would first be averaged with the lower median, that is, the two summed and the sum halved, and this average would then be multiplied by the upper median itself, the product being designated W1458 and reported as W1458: 12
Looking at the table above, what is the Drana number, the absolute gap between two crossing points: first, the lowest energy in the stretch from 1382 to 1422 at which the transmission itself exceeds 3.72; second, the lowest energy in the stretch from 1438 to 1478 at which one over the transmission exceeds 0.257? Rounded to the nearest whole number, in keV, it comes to 45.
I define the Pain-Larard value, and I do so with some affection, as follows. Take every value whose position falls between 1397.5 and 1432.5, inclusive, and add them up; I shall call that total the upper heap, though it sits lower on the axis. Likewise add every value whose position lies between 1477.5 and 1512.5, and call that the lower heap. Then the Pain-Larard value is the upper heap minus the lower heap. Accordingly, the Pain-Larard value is 1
